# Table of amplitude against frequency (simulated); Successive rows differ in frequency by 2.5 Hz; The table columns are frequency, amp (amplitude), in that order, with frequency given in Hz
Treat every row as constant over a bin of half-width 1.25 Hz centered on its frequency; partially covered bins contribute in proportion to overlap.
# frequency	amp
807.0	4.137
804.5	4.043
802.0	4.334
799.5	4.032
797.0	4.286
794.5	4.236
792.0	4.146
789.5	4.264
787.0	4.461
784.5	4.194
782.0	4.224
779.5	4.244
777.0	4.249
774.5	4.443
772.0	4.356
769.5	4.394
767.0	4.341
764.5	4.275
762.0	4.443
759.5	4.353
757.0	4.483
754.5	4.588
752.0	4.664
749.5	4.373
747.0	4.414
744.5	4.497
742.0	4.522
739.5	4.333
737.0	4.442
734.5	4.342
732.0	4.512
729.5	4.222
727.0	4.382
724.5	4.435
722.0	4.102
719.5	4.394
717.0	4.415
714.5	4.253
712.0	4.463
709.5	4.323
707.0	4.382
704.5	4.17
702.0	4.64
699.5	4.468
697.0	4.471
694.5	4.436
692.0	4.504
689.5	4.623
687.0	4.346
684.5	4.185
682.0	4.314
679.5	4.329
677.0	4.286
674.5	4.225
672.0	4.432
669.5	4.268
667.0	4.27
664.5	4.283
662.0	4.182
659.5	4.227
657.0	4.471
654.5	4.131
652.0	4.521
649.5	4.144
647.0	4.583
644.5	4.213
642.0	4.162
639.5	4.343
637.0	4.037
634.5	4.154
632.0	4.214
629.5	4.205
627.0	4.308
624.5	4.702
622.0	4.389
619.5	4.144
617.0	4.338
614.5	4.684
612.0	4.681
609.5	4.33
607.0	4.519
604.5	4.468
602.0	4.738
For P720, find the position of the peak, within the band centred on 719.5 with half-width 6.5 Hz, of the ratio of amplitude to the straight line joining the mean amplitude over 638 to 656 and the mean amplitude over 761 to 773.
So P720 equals 724.5 Hz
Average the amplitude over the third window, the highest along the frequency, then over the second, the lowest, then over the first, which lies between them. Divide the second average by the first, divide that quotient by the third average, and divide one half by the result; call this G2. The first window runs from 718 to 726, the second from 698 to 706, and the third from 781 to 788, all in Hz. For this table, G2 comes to 2.09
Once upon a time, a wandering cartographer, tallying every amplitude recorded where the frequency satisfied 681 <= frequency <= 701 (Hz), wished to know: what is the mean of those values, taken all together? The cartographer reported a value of 4.42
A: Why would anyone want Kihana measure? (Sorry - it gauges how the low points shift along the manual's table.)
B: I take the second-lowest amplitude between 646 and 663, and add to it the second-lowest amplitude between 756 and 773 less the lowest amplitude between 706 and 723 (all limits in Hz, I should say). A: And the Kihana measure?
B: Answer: 4.38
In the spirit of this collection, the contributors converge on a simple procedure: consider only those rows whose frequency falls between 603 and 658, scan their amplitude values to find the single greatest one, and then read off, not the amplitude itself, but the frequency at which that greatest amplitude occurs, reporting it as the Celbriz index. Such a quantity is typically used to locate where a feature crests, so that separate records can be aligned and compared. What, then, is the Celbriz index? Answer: 624.5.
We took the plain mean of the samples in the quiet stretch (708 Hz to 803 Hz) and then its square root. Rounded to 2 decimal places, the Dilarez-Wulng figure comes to 2.09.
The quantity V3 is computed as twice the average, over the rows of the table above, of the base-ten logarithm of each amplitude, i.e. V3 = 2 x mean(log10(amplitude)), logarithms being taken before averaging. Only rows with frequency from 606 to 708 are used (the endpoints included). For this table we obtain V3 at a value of 1.28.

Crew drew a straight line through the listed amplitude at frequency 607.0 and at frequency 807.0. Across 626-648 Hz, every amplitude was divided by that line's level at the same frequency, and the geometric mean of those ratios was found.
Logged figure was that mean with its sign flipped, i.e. -0.95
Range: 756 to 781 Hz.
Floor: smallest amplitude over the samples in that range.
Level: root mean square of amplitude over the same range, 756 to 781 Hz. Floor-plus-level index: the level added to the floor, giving 8.60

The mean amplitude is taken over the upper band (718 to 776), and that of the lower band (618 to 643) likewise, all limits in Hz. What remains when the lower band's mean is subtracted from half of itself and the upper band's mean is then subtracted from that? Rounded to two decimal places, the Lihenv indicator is -6.54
